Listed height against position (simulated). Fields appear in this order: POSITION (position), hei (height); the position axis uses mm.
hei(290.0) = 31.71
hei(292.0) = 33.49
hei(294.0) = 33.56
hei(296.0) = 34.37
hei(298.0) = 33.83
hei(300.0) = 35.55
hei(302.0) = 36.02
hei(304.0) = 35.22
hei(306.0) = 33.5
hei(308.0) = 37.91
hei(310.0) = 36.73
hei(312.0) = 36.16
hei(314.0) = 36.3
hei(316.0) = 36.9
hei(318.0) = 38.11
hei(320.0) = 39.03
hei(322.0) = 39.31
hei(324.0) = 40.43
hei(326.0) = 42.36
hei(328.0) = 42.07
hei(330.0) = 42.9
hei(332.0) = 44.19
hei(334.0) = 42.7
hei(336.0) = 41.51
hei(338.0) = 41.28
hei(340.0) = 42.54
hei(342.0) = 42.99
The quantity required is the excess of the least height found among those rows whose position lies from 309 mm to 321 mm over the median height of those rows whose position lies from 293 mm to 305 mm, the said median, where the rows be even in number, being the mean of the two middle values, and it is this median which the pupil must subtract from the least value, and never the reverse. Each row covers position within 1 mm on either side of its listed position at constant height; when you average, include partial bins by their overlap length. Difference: 1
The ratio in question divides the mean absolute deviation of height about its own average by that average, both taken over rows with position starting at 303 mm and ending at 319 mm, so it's 0.029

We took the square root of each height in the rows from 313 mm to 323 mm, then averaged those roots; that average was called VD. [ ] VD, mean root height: 6.16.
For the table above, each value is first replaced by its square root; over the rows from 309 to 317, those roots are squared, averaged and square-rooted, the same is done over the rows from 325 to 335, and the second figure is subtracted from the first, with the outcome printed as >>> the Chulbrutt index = -0.50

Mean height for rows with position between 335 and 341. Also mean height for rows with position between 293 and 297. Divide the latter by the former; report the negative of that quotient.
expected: -0.81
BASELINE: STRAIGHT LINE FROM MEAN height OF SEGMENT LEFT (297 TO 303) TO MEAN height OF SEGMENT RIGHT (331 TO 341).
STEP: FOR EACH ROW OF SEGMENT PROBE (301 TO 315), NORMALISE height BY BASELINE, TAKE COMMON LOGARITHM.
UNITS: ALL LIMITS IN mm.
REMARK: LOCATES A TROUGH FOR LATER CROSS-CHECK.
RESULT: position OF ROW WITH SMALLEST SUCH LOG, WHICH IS 306.0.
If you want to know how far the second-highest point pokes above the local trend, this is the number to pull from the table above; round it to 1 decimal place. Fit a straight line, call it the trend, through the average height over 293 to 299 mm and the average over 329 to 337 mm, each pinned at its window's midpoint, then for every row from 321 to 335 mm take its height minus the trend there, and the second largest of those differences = 1.2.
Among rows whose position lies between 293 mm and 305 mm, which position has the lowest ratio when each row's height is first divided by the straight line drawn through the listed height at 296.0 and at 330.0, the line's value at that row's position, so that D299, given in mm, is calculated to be 304.0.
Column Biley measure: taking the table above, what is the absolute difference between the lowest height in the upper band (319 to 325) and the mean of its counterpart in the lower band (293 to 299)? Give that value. 5.1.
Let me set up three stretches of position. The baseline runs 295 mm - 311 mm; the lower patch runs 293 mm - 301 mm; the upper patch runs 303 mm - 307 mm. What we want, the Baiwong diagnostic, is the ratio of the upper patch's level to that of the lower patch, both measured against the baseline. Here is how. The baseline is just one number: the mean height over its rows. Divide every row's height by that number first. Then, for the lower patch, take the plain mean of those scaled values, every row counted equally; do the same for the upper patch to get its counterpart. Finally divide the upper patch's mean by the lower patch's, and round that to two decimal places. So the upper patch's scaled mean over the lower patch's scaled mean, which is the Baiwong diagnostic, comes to 1.00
